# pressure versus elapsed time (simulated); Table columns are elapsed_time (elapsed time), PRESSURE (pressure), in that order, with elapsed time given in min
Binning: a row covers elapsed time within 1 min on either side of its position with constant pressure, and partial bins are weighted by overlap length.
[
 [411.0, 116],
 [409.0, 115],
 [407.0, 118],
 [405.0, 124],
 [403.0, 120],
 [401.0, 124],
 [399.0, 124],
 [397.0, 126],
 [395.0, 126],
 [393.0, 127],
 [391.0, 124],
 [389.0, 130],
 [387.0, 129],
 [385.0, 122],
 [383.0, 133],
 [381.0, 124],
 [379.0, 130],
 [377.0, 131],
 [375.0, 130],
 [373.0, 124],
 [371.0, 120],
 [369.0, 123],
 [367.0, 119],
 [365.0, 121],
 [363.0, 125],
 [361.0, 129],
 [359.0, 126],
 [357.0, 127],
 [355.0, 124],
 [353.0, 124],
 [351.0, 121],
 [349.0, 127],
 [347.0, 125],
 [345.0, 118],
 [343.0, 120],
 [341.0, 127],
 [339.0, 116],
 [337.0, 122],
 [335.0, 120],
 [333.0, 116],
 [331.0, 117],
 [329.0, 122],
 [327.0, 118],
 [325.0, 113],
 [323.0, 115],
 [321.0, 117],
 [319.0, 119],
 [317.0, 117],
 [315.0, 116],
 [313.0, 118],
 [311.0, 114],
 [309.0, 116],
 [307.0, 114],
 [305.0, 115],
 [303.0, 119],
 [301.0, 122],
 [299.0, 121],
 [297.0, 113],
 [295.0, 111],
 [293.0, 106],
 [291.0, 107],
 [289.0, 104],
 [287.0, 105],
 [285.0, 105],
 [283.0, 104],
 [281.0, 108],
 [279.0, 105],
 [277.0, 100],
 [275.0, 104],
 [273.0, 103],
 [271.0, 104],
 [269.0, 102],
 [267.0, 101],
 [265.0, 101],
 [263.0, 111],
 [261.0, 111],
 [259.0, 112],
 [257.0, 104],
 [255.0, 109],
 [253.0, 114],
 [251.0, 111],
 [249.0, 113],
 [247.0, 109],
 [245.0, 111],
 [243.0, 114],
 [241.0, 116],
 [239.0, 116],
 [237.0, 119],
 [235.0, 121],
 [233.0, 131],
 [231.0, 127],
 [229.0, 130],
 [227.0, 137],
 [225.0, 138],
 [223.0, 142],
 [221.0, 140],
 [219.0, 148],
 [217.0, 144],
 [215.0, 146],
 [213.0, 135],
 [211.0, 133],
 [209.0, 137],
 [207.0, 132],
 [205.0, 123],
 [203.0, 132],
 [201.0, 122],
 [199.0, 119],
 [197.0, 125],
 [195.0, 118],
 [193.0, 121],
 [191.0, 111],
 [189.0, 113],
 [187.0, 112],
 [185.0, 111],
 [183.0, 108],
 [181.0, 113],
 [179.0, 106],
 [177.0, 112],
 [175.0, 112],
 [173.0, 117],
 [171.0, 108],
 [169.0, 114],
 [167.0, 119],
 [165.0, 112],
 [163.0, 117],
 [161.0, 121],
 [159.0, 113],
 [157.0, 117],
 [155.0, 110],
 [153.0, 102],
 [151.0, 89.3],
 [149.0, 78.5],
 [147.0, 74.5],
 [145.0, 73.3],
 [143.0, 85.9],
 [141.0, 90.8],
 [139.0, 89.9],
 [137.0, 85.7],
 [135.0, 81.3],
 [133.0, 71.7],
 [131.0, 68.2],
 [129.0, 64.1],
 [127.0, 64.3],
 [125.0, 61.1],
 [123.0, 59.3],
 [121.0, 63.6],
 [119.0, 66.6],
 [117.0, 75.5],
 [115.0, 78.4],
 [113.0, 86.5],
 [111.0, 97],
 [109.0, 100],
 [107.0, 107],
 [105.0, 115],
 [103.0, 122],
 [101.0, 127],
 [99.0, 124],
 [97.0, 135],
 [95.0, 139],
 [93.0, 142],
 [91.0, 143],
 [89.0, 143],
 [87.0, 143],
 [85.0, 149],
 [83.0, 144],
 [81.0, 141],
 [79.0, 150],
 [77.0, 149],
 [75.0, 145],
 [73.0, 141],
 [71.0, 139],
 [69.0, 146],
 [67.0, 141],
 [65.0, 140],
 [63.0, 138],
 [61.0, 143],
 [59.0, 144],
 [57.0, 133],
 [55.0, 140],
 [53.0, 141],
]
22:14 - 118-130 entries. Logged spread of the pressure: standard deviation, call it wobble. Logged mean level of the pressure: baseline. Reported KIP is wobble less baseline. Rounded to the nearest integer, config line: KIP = -61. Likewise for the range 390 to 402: -124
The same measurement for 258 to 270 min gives -101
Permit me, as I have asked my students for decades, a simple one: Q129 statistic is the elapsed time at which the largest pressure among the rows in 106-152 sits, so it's 107.0 min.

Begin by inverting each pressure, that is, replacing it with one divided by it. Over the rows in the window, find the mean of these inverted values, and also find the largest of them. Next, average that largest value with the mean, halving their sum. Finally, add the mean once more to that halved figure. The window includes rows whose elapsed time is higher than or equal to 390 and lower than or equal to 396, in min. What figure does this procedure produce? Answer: 0.0160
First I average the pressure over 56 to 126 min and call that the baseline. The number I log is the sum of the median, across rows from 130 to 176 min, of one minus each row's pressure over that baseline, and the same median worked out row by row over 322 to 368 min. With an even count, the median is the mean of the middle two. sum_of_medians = 0.17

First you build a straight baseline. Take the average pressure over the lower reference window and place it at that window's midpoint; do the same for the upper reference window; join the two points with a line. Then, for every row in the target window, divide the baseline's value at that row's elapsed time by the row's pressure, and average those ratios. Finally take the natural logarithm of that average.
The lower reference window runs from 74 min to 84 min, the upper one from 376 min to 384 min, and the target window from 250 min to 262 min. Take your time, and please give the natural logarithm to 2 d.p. 0.21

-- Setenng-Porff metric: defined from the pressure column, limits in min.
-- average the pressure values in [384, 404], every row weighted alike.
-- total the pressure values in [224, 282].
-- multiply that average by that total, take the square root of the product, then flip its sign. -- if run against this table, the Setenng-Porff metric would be -641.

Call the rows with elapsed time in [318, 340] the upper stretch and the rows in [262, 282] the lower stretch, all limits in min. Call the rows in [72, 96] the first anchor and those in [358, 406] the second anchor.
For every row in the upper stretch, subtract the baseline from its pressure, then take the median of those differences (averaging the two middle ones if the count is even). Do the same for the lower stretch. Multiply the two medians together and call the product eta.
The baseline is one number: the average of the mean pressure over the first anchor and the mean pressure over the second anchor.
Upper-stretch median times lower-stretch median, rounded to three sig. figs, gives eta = 556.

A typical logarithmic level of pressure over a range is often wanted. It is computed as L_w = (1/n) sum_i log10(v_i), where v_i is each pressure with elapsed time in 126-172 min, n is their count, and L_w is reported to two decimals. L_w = 1.96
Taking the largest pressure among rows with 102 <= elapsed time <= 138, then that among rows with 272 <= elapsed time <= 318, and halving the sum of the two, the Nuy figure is 122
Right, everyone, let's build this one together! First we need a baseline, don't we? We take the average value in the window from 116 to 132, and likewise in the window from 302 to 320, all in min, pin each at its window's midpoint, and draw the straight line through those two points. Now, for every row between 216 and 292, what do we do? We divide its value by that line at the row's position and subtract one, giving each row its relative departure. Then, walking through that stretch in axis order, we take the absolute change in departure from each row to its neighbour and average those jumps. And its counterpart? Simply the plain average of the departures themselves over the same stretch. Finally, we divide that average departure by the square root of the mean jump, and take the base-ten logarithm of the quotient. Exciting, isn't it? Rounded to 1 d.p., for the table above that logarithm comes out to -0.1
